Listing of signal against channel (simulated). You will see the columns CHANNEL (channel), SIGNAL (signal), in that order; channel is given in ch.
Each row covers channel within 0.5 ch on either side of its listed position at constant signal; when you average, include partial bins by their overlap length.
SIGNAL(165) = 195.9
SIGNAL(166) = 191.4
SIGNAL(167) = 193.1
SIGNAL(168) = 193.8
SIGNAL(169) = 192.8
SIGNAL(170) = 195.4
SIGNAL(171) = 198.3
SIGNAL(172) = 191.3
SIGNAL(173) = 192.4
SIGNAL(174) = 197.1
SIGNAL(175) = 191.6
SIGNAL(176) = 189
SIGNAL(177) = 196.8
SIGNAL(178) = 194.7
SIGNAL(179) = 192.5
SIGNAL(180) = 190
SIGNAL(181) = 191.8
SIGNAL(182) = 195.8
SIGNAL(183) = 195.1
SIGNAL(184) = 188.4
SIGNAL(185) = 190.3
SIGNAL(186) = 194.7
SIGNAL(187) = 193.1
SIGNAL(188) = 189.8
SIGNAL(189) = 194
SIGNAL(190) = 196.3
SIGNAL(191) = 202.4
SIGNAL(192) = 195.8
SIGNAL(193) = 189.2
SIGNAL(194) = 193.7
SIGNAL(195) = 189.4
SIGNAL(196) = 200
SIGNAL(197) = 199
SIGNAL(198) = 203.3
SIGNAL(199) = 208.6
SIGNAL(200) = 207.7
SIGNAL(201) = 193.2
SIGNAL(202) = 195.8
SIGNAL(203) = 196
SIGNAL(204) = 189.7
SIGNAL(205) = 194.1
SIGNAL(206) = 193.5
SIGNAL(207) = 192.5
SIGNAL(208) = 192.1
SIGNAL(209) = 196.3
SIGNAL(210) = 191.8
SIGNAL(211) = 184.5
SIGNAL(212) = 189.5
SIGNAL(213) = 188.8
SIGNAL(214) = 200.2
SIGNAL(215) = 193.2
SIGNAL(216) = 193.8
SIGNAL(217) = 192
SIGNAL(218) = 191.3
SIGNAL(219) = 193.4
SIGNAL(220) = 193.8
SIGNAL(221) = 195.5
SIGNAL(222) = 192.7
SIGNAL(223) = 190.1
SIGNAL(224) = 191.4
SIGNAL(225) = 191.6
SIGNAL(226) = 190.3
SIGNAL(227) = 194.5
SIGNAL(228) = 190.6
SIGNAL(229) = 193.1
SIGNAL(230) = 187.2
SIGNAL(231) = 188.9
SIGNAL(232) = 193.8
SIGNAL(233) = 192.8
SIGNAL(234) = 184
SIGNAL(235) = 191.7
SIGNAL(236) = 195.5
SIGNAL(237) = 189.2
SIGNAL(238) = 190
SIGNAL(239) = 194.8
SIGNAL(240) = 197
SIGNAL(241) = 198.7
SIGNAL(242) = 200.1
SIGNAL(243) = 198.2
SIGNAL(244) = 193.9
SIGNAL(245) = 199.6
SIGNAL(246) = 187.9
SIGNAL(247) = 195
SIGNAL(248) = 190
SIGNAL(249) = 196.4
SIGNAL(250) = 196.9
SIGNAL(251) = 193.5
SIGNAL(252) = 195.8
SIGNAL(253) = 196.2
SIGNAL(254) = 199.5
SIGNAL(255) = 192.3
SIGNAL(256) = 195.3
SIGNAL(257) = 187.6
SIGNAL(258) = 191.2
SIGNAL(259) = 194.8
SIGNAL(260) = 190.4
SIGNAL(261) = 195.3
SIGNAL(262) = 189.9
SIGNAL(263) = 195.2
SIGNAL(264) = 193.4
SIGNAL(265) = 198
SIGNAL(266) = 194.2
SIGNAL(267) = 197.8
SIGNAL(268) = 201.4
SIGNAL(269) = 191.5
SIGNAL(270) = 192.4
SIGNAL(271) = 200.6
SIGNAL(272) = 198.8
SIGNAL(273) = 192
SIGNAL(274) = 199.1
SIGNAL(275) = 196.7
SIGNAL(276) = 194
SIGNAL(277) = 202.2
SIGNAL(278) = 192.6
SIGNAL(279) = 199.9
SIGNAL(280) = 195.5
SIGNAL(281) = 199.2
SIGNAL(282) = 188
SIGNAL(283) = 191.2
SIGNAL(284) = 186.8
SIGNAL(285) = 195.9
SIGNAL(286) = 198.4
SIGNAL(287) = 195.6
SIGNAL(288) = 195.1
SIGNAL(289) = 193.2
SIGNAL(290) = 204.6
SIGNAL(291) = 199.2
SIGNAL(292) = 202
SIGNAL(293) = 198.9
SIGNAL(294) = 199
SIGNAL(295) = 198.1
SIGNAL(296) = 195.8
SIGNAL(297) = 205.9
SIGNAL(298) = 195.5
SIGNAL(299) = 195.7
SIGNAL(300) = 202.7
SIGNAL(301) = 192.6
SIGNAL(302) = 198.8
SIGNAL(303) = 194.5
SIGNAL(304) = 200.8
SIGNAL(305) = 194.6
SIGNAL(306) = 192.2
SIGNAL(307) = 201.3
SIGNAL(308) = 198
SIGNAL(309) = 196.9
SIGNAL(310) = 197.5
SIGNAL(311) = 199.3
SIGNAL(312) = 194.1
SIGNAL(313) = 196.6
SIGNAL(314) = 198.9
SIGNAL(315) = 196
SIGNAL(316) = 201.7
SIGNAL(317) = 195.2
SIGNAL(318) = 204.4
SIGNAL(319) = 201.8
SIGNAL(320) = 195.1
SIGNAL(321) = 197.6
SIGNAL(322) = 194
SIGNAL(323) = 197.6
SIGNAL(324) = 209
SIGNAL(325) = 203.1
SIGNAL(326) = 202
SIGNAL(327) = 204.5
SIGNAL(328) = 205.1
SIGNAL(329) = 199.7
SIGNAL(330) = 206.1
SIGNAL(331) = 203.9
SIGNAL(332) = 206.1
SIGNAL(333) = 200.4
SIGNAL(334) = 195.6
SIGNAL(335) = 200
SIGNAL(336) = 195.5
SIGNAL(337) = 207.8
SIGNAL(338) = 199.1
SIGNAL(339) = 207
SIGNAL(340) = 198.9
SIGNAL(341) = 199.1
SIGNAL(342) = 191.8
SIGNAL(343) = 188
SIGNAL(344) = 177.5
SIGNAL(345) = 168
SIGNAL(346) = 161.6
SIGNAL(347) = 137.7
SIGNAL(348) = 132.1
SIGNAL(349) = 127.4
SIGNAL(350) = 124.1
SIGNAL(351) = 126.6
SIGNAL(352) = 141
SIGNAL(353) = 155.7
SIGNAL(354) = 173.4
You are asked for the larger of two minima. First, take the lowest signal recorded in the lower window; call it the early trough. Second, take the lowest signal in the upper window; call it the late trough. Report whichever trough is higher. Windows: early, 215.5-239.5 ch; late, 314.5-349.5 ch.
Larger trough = 184.0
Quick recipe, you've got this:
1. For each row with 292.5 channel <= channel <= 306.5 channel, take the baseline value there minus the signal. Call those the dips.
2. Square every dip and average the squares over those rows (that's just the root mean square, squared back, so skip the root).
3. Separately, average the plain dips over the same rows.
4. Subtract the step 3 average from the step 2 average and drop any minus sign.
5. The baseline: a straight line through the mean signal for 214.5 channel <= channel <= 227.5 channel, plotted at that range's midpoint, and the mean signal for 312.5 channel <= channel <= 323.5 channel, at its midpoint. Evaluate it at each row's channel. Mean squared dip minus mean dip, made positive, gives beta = 15.3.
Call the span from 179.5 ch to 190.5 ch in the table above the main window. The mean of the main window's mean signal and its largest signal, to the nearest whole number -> 194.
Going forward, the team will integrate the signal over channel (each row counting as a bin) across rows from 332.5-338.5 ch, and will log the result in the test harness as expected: 1198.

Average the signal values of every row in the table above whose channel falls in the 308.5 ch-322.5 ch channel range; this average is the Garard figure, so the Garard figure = 198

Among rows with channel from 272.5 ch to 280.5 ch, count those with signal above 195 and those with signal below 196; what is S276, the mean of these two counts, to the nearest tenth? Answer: 4.5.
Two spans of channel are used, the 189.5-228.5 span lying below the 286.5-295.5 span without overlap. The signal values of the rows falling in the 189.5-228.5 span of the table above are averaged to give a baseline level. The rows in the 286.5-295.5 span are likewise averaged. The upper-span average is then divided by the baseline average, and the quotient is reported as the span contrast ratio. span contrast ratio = 1.021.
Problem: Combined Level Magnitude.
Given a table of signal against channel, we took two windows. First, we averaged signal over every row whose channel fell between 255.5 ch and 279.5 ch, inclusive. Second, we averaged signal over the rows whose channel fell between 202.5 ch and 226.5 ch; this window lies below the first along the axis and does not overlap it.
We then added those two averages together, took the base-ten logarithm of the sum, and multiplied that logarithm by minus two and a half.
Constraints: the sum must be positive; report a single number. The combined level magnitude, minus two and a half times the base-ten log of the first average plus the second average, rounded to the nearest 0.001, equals -6.471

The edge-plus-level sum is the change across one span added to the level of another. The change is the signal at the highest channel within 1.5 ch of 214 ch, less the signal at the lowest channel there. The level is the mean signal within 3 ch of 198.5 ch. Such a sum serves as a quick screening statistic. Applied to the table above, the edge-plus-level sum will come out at 206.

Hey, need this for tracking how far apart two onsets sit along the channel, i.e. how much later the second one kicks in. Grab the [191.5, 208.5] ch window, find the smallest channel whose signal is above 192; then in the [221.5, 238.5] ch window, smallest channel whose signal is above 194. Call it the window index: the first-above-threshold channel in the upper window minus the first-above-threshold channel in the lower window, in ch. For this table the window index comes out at 35 ch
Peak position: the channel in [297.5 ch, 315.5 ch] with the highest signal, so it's 300 ch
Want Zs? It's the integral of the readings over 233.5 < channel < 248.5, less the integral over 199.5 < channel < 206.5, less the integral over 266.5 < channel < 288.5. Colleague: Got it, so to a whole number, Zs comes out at -2769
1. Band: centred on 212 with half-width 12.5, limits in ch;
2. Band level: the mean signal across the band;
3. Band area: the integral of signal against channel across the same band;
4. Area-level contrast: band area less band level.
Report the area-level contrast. 4640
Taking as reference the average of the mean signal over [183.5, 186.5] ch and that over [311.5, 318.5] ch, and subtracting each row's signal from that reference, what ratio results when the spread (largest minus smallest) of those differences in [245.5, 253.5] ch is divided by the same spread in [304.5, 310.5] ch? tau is 0.99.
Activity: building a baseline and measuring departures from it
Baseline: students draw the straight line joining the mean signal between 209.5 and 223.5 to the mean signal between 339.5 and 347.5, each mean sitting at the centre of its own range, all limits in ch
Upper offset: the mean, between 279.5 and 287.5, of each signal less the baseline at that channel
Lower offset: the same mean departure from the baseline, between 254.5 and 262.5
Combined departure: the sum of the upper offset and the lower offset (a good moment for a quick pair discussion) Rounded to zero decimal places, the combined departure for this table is 14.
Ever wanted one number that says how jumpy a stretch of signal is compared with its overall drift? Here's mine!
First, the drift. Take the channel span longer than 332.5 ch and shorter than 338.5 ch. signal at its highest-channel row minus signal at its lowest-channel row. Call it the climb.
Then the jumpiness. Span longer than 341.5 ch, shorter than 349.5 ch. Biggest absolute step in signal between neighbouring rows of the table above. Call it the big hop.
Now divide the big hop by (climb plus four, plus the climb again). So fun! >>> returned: 17.1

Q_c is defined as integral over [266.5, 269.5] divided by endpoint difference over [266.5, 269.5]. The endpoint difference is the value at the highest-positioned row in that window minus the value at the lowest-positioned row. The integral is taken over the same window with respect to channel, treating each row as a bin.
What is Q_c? -94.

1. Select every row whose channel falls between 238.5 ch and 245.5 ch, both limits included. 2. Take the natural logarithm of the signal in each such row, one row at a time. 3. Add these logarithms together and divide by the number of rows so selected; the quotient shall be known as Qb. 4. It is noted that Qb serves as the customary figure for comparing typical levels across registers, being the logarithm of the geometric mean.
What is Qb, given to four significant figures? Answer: 5.286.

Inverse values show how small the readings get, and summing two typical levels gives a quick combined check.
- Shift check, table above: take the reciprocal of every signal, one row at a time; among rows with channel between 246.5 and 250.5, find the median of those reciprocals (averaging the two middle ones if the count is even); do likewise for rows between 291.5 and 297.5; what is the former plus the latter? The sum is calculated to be 0.0101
